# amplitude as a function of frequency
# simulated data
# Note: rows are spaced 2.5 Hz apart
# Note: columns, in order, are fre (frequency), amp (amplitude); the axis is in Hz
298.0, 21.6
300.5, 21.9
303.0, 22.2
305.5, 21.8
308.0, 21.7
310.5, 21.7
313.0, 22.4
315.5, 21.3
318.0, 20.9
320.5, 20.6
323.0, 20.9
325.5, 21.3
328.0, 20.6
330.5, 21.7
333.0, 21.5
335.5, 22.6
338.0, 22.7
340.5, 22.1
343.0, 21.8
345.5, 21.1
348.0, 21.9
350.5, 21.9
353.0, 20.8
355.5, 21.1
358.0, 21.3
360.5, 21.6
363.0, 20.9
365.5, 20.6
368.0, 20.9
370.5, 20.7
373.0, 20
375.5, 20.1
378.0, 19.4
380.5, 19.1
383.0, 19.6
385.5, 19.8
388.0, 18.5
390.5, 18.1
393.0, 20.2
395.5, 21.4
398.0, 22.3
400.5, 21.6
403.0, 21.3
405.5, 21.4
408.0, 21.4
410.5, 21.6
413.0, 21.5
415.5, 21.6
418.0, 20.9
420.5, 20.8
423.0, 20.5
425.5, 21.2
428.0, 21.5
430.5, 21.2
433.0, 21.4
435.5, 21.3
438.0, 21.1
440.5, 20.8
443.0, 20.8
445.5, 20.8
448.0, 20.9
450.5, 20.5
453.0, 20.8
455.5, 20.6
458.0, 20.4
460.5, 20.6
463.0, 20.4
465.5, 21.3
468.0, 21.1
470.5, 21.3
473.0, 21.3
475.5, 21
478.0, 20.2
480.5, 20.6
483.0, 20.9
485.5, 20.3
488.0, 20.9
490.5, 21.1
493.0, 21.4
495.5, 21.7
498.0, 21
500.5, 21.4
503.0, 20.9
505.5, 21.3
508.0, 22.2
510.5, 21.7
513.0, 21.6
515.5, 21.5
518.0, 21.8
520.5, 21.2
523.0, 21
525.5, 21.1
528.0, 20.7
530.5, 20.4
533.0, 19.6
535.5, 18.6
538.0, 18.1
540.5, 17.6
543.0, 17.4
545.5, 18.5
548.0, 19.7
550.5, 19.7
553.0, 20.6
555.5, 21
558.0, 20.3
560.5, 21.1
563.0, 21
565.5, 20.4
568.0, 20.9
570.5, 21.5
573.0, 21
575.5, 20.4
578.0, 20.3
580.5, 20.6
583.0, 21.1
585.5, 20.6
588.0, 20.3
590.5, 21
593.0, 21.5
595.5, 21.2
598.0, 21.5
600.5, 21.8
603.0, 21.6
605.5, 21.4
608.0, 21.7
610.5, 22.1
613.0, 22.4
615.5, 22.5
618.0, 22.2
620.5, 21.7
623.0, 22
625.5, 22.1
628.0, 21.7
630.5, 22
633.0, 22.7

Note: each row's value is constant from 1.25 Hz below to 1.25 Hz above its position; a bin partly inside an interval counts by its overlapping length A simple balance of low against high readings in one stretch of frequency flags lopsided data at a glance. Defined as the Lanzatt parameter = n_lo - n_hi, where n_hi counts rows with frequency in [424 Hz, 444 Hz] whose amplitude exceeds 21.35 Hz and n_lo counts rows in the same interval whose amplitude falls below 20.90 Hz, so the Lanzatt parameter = 0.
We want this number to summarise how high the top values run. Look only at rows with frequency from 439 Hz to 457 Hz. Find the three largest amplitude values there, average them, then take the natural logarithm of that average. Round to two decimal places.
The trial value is 3.04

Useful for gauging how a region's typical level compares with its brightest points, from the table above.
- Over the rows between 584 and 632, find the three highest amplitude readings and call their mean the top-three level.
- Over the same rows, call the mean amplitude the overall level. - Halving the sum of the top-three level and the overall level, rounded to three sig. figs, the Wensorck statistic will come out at 22.0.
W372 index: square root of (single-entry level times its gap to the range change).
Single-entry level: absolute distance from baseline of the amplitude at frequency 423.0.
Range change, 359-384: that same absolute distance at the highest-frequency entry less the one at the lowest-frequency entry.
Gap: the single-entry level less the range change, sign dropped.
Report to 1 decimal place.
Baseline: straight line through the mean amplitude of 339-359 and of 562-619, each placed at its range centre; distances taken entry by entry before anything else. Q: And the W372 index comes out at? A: 0.9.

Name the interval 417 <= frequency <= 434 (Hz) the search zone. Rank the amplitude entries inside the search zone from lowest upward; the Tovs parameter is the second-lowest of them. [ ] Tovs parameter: 20.8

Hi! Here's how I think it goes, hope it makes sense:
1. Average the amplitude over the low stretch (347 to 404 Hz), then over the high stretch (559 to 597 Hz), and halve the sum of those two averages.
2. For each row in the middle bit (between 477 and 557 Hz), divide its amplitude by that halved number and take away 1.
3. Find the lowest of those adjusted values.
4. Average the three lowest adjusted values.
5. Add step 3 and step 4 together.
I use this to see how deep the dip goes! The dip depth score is -0.31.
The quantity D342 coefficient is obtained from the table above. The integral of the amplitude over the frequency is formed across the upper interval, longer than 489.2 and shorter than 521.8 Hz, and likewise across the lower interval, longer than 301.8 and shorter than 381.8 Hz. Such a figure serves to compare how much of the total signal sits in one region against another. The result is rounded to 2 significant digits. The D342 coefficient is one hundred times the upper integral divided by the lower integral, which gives 41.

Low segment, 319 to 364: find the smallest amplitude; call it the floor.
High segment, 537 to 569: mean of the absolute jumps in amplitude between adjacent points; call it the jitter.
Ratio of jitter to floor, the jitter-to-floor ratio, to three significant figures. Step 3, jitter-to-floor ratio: 0.0283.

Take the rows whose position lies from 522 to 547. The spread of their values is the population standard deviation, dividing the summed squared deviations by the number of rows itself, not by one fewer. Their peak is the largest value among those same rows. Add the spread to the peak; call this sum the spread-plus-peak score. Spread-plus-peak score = 22.46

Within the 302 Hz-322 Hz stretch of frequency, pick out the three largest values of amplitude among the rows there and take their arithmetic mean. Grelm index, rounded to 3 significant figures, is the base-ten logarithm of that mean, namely 1.35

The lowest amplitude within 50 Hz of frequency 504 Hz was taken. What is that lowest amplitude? 17.4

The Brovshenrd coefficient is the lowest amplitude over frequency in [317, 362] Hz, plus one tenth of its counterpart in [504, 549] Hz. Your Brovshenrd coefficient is 22.3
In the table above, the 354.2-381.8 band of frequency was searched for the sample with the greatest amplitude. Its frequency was 360.5 Hz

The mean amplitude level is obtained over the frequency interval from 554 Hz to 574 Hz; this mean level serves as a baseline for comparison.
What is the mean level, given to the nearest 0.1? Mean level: 20.9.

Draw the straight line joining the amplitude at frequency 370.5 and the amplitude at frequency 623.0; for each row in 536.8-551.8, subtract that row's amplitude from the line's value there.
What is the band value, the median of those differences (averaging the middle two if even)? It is 3.3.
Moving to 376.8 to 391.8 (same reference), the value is 1.5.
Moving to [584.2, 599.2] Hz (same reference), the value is 0.7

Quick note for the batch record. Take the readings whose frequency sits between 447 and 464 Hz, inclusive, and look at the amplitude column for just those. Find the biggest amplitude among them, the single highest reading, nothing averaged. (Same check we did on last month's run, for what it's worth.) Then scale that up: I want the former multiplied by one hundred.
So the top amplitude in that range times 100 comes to 2090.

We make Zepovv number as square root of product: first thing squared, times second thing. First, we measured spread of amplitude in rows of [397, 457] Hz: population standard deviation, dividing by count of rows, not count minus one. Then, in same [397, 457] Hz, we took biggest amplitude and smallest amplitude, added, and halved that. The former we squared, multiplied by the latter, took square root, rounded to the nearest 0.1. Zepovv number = 2.0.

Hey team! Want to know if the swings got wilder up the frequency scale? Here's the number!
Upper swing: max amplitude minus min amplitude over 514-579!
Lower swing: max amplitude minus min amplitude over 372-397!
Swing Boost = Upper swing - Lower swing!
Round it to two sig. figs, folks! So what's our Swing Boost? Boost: 1.1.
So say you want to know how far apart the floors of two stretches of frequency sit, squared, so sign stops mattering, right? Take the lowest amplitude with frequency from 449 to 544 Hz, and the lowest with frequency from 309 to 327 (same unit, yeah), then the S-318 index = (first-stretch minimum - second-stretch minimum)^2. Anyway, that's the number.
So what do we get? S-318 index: 10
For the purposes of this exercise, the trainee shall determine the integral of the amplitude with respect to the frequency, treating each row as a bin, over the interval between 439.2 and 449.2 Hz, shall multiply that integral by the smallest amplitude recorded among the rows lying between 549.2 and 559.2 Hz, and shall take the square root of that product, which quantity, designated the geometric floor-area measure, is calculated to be 64.1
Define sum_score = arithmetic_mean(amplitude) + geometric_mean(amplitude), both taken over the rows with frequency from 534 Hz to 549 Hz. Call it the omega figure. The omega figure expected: 36.6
